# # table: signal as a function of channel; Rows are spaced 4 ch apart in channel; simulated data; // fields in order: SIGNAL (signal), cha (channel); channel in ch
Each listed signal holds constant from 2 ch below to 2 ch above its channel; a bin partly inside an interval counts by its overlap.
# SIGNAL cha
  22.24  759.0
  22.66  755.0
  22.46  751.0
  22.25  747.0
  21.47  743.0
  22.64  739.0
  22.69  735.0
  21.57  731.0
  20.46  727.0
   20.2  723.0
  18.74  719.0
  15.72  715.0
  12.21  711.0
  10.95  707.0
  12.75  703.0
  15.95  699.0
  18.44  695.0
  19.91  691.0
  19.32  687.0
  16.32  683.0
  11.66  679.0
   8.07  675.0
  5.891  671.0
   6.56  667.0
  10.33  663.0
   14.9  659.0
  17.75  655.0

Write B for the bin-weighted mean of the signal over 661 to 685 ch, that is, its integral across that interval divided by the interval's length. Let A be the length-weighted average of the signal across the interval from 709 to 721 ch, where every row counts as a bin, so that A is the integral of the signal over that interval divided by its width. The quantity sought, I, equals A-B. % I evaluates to 6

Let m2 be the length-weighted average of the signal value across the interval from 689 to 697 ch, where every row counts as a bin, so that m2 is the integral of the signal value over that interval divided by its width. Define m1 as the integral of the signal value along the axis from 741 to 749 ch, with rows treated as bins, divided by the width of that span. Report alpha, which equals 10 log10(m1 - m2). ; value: 4.3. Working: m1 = 21.9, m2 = 19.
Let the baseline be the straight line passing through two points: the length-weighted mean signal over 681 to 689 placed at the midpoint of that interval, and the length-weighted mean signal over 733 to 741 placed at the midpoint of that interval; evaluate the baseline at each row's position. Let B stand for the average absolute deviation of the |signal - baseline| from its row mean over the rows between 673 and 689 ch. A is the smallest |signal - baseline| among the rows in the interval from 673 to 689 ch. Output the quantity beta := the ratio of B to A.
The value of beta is 2.2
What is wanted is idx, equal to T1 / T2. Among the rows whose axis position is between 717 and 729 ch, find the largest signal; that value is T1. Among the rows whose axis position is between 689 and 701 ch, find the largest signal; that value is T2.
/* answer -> 1.03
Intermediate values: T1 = 20.46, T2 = 19.91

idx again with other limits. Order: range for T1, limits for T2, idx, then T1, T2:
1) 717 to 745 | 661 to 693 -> 1.14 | 22.69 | 19.91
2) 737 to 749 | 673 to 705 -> 1.14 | 22.64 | 19.91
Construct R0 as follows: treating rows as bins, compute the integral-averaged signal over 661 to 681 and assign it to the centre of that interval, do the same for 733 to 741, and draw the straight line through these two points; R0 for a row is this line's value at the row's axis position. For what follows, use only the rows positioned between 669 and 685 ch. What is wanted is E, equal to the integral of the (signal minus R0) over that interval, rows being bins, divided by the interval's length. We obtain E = 0.7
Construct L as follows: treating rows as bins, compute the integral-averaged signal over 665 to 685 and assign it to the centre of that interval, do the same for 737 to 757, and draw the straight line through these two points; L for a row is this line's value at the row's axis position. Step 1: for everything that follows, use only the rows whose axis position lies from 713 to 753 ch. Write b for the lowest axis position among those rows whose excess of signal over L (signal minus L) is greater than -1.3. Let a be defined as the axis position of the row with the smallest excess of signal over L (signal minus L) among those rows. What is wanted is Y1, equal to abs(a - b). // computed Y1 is 0 ch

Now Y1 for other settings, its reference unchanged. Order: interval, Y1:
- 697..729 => 8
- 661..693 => 8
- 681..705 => 20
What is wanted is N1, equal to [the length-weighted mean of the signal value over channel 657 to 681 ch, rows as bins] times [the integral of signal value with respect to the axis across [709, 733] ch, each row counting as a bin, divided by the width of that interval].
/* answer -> 174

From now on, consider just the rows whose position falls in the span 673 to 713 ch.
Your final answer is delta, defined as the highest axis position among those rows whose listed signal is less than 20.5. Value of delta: 711.0 ch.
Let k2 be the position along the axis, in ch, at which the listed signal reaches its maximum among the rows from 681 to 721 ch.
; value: 691.0 ch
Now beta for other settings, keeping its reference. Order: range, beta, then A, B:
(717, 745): 3.0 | 0.21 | 0.6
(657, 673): 7.2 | 0.50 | 3.6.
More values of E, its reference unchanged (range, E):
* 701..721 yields -3.0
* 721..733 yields 0.2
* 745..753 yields -2.9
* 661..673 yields -0.1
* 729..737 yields 0.3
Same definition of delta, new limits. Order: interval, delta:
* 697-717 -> 715.0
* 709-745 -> 727.0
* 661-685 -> 683.0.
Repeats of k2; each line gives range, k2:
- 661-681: 679.0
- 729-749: 735.0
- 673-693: 691.0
